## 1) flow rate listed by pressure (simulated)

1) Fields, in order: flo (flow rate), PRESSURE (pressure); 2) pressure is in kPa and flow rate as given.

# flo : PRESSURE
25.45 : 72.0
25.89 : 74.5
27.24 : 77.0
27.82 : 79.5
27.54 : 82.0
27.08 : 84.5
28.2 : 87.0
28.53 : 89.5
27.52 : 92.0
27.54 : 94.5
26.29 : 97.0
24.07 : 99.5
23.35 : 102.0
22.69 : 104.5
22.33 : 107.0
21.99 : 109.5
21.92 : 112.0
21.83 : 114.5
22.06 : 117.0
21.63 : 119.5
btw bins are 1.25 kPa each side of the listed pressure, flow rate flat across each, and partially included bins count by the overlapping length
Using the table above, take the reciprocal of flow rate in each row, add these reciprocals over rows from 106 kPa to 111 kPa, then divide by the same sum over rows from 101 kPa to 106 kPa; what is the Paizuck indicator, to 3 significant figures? 1.04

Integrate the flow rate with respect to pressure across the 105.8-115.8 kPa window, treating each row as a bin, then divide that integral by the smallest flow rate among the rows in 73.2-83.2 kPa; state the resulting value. 8.5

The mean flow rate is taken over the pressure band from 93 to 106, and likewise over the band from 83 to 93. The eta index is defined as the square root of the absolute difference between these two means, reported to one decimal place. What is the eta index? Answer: 1.7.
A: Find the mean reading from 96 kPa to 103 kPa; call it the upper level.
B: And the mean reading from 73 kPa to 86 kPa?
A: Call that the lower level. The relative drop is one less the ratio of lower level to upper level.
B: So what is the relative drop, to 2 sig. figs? -0.10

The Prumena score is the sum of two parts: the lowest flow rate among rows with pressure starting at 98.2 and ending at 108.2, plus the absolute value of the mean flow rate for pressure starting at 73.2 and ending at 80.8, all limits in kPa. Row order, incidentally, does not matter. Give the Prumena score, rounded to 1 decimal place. 49.3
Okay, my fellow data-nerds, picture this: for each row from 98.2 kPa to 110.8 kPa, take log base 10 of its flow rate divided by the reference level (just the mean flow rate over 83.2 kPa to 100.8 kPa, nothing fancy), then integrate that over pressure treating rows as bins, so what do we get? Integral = -0.91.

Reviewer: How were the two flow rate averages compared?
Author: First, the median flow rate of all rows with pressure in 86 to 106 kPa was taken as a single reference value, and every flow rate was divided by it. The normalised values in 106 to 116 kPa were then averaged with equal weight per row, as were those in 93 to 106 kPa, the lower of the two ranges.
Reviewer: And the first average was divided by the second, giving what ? 0.89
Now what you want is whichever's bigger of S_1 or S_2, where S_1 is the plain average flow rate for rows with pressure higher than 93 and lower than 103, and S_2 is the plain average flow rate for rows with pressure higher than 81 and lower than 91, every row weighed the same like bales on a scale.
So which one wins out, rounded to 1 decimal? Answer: 27.8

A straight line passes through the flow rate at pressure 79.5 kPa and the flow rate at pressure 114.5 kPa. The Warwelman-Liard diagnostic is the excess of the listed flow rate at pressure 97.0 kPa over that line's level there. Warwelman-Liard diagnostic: 1.5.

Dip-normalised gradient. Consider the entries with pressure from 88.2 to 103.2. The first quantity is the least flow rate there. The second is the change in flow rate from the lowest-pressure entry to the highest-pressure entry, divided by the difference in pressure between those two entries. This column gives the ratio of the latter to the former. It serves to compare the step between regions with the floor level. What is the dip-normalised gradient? -0.018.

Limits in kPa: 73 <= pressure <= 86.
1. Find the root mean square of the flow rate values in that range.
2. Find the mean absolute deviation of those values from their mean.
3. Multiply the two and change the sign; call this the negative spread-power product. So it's -13.6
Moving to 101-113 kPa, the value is -10.1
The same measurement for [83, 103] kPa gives -40.0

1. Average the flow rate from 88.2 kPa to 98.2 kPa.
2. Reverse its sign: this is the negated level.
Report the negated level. -27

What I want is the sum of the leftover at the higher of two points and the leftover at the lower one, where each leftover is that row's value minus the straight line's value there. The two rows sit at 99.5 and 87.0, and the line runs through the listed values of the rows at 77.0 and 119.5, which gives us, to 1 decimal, 2.1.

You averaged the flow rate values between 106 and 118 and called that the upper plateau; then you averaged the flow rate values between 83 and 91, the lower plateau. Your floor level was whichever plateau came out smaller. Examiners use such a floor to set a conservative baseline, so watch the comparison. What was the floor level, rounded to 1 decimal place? 22.0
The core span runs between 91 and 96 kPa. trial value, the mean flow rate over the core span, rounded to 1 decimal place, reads 27.5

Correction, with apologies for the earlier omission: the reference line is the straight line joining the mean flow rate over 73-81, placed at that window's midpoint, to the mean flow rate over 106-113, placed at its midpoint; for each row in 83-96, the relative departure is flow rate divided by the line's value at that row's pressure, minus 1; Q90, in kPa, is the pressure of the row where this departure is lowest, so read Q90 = 84.5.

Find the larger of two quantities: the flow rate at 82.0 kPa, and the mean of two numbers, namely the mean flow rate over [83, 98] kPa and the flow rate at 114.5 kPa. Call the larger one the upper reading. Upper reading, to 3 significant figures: 27.5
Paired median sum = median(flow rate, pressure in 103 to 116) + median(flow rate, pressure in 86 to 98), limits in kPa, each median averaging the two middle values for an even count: 49.5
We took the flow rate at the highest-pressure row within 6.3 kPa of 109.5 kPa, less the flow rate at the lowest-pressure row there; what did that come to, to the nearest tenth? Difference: -0.9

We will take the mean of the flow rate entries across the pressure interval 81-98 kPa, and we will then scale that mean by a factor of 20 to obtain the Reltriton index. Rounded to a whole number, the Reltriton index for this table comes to 551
